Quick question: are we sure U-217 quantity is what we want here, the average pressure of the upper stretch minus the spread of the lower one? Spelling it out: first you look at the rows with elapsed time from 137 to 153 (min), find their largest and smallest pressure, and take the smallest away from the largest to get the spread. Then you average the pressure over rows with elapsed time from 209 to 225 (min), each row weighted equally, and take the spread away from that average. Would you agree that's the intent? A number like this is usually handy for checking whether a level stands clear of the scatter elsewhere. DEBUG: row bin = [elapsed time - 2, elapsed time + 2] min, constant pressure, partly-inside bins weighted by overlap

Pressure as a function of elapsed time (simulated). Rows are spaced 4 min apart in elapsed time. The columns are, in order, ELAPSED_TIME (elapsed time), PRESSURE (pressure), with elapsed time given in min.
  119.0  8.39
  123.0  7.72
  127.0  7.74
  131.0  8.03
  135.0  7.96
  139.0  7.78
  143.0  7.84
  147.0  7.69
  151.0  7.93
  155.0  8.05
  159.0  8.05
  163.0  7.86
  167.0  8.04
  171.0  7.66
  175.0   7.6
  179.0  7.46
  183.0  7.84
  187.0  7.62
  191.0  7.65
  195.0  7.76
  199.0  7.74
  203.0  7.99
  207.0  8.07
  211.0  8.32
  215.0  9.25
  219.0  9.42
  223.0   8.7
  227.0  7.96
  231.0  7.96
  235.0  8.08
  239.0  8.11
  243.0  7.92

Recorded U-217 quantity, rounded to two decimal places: 8.68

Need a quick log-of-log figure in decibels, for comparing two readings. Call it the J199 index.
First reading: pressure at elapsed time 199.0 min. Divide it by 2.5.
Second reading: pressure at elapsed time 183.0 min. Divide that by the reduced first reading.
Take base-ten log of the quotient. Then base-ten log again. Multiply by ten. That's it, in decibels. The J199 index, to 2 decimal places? -3.94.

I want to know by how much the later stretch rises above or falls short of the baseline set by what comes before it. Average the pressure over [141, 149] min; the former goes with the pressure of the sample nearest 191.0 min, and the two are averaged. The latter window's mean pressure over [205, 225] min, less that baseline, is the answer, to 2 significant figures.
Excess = 1.0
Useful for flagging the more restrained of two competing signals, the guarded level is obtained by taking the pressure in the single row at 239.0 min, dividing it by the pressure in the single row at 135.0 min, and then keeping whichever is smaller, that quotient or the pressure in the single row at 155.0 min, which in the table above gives 1.02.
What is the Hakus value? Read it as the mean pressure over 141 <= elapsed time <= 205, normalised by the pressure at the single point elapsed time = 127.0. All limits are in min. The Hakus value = 1.01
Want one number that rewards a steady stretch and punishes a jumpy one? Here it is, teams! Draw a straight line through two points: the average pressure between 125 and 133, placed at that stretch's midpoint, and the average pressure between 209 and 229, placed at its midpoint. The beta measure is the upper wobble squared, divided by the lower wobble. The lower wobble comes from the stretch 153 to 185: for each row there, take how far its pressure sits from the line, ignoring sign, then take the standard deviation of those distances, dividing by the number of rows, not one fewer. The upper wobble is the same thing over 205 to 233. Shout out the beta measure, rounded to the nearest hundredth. 0.25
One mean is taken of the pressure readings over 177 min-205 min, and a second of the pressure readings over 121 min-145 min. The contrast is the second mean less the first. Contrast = 0.12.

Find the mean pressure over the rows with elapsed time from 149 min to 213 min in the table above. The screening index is 7.85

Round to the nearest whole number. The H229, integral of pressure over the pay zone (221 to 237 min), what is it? 131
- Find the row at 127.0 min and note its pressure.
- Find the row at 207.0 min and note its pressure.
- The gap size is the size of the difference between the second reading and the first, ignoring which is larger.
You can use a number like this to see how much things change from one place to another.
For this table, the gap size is 0.33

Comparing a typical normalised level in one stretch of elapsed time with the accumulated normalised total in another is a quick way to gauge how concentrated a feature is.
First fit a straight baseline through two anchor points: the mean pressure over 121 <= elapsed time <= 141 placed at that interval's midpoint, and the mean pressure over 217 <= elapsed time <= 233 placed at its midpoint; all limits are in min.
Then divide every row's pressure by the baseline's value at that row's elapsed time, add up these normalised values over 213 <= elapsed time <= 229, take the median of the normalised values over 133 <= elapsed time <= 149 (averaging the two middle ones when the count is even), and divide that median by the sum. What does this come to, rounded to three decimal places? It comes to 0.237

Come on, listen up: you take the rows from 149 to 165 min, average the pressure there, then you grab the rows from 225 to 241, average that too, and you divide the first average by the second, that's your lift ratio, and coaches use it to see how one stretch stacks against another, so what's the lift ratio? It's 0.99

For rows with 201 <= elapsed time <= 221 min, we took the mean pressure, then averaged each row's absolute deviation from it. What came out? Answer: 0.580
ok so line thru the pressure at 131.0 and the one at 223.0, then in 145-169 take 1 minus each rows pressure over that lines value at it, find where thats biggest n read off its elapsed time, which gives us 147.0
